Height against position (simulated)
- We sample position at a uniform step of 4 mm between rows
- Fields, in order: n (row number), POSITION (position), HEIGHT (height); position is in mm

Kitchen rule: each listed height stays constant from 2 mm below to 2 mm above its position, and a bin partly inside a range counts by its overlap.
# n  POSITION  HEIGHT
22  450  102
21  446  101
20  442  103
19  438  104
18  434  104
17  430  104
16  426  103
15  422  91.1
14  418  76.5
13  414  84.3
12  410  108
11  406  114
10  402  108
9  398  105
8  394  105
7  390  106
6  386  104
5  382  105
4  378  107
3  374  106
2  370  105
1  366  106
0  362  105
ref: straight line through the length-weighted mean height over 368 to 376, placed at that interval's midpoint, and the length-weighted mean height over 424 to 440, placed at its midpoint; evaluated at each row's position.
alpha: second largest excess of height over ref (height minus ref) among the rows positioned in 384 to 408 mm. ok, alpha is 3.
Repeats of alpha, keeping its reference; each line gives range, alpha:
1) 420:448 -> 0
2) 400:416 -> 4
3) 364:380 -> 1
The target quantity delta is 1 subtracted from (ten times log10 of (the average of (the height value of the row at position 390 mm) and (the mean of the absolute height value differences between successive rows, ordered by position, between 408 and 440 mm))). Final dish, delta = 16.6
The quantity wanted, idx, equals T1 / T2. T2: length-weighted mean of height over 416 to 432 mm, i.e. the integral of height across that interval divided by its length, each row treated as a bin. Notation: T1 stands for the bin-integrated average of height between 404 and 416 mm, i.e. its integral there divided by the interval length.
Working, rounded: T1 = 102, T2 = 94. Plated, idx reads 1.09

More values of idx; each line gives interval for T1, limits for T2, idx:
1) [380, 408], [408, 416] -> 1.11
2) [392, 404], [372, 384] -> 1.00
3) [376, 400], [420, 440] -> 1.04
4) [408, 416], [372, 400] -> 0.91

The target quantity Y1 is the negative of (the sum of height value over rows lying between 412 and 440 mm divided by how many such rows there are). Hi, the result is -95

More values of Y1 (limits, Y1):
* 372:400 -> -105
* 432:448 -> -103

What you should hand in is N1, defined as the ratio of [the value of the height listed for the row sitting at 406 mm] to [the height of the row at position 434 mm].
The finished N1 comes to 1.10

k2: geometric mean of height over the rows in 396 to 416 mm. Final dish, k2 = 103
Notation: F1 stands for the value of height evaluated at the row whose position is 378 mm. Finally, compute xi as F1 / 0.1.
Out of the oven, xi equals 1070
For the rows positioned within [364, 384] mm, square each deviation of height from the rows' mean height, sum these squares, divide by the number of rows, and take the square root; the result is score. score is 0.7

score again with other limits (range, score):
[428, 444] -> 0.4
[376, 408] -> 3.0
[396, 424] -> 13.1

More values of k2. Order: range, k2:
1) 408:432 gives 94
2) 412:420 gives 80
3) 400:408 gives 111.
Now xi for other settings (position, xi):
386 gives 1040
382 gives 1050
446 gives 1010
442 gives 1030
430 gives 1040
